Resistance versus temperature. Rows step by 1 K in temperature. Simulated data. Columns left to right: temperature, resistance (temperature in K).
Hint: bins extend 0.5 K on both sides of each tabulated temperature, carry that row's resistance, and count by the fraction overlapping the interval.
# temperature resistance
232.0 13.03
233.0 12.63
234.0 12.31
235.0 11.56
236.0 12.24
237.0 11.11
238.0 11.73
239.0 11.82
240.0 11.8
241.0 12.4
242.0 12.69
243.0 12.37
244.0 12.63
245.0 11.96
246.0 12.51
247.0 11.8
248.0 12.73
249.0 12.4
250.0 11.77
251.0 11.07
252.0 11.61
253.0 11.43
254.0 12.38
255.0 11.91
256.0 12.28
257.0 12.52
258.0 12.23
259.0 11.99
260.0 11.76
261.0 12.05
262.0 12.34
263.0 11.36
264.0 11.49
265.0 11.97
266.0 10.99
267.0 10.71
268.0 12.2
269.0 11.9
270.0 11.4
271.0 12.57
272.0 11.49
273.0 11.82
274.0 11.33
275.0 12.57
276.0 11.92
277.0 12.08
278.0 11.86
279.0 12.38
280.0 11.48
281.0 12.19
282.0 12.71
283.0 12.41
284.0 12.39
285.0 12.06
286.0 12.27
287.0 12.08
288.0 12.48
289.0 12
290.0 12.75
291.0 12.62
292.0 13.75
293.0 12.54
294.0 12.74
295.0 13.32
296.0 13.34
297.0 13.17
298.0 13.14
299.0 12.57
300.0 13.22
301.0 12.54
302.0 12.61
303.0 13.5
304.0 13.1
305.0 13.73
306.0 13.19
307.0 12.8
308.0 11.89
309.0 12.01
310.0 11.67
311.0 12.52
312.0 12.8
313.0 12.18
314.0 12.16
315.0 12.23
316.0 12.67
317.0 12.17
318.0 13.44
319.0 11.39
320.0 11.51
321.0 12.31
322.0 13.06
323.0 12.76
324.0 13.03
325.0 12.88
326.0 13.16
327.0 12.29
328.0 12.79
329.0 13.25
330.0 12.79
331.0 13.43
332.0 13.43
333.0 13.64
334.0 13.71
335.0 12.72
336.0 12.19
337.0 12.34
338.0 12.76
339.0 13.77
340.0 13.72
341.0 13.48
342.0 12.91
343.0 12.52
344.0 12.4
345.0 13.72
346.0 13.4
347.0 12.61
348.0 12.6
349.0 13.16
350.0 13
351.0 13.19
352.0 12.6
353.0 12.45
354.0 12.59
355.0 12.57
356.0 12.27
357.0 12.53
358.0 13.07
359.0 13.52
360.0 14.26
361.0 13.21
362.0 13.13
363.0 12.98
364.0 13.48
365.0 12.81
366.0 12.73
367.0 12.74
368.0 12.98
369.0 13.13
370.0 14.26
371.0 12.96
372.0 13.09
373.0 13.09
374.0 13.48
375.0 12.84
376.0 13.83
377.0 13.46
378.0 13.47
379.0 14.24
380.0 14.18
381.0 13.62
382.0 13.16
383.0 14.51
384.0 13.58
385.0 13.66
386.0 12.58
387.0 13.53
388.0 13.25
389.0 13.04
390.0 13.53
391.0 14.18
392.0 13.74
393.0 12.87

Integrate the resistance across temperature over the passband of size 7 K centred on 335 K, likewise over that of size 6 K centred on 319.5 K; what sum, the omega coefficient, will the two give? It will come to 165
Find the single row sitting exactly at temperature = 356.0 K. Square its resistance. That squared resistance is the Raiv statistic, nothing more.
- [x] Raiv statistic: 151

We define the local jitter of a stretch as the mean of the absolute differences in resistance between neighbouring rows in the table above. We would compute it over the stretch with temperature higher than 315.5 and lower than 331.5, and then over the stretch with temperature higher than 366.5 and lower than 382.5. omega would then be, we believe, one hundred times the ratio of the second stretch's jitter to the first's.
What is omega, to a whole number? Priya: 76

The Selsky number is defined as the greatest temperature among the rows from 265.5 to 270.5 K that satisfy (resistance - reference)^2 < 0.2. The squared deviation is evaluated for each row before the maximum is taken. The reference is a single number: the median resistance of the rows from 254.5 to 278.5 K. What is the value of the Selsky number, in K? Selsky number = 269.0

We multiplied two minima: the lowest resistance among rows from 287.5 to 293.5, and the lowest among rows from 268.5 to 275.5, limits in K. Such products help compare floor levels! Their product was 136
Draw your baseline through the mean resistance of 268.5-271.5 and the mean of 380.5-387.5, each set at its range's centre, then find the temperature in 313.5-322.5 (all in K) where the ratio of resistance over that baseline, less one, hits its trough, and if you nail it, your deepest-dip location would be 319.0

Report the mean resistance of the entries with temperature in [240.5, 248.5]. 12.4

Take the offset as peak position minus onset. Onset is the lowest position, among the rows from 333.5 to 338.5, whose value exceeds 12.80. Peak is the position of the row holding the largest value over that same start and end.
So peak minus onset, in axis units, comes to 0 K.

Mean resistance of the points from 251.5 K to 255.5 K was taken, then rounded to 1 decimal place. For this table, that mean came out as 11.8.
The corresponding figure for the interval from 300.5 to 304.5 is 12.9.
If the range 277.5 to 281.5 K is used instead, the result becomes 12.0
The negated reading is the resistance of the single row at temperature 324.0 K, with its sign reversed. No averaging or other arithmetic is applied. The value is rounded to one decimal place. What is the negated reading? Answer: -13.0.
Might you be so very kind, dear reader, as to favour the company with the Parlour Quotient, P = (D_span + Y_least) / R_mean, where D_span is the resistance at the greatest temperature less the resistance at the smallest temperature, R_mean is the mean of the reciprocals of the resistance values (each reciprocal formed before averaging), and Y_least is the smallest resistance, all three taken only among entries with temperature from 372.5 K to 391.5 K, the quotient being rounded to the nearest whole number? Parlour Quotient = 185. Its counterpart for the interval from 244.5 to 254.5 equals 137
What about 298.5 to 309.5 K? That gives 145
